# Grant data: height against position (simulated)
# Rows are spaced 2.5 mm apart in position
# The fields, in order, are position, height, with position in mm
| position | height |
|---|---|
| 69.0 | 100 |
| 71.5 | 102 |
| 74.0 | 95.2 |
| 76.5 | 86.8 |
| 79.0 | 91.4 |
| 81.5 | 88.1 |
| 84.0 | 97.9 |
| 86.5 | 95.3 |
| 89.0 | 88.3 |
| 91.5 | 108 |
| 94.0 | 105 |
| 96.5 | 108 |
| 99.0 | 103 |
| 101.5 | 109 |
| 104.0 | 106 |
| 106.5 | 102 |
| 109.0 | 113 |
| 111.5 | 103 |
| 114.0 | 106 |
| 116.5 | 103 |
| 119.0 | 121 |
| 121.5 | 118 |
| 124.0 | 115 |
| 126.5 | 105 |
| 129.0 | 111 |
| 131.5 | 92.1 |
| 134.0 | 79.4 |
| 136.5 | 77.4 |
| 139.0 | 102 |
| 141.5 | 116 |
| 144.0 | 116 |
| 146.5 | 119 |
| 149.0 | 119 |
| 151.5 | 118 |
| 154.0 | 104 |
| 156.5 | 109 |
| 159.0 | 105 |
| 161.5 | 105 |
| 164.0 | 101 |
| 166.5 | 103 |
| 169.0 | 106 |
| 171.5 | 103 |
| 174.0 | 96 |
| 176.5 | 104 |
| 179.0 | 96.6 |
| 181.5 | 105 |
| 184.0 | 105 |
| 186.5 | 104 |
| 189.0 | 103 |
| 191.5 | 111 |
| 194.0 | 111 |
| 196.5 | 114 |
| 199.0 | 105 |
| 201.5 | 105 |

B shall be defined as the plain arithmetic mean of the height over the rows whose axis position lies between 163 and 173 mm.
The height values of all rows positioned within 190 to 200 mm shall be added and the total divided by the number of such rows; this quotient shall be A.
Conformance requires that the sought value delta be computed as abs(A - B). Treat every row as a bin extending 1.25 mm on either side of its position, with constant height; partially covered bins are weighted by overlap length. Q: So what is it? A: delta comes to 7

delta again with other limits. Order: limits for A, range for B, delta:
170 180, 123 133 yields 6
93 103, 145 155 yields 9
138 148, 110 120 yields 5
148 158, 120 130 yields 0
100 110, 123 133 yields 2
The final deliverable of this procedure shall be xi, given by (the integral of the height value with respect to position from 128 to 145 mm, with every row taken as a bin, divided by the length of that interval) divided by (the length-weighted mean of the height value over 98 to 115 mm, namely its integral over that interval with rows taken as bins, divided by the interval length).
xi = 0.93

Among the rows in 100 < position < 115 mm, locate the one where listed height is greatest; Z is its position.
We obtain 109.0 mm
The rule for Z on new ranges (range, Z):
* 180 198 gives 196.5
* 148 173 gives 149.0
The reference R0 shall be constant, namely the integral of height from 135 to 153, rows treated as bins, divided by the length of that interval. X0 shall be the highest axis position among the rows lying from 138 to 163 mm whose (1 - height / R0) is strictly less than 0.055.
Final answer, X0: 161.5 mm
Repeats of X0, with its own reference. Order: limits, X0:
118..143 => 141.5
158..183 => 181.5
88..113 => 109.0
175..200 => 199.0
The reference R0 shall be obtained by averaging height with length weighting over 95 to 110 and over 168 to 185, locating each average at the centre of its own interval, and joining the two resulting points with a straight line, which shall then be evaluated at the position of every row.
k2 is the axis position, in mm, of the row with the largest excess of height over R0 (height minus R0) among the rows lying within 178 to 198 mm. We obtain 196.5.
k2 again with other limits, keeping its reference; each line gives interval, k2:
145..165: 149.0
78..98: 96.5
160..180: 169.0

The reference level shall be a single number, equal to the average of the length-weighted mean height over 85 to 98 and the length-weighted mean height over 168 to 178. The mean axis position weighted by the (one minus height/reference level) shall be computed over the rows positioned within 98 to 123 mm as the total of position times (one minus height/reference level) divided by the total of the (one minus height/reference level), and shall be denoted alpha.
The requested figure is 114.0 mm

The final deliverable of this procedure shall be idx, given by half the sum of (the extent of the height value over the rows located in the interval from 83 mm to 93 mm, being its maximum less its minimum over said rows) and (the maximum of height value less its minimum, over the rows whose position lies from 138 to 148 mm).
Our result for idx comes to 18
